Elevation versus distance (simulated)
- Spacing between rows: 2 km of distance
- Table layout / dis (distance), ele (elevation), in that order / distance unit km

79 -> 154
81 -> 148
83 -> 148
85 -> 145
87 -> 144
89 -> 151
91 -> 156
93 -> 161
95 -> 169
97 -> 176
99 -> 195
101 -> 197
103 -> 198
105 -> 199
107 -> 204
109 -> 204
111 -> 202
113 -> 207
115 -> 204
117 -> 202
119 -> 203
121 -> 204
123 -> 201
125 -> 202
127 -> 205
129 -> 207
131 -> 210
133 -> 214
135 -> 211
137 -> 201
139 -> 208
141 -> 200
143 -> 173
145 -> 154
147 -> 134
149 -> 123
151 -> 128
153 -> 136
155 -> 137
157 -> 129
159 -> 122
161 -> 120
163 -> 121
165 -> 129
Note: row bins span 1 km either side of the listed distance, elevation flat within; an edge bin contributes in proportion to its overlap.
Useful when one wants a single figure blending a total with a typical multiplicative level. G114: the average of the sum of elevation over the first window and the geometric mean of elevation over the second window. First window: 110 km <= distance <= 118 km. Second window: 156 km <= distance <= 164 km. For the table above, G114 469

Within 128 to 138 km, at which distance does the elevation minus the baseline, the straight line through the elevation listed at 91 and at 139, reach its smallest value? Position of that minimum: 137 km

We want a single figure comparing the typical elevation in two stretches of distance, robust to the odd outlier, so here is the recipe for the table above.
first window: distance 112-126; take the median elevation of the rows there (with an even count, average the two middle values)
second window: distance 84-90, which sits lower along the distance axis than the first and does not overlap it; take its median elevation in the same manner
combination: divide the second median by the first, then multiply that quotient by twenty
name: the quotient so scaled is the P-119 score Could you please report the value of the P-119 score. 14.3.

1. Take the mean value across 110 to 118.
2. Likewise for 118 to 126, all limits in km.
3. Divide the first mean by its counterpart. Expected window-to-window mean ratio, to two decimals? 1.01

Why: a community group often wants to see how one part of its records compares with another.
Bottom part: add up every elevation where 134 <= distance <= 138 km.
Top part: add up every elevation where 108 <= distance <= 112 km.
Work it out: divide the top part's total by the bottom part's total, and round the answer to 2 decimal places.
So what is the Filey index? 0.99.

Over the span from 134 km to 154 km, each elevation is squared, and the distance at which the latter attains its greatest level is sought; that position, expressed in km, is 135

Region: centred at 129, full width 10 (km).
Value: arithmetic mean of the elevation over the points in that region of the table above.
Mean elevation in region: 208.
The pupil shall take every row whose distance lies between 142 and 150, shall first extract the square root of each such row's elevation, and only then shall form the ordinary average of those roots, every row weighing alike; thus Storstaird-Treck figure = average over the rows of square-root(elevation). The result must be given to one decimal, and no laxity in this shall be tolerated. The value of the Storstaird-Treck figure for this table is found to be 12.1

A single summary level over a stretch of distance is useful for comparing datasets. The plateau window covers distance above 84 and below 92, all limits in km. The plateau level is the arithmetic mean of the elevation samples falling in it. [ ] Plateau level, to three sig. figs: 149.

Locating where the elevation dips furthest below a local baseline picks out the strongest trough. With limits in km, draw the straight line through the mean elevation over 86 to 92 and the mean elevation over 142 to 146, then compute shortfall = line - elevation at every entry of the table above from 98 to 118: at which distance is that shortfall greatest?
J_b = 99 km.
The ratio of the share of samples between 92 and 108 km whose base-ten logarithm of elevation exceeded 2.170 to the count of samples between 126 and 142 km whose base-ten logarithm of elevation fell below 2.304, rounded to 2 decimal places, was 0.50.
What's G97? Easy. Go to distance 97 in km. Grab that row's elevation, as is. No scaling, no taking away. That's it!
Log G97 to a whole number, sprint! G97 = 176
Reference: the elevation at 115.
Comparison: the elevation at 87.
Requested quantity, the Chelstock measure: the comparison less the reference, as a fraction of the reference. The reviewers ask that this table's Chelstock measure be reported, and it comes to -0.29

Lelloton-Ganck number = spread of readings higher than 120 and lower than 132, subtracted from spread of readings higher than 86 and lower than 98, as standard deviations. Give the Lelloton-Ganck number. 8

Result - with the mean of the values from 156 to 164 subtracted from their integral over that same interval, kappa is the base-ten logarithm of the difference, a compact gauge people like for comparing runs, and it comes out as 2.94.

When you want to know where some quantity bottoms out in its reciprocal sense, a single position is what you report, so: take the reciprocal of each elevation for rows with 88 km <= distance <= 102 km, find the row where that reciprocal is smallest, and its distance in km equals 101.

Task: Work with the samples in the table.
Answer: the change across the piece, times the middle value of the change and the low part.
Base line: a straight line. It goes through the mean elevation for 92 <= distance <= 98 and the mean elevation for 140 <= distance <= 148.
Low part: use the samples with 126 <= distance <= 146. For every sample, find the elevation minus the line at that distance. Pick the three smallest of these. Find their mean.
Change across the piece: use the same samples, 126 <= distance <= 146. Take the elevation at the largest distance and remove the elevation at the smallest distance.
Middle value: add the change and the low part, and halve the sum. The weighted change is 1037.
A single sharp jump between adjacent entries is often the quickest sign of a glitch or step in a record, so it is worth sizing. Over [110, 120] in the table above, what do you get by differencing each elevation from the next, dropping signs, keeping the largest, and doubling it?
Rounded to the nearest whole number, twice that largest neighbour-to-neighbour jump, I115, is 10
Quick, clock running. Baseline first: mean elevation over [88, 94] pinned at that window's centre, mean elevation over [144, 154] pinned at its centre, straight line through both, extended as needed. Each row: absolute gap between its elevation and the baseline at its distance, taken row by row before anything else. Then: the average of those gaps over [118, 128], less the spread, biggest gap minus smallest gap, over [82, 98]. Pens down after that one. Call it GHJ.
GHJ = 36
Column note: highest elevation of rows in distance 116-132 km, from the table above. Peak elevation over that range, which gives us 210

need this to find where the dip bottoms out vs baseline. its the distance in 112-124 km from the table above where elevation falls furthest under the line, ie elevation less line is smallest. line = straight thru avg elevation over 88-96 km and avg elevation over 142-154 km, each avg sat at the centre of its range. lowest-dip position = 117 km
